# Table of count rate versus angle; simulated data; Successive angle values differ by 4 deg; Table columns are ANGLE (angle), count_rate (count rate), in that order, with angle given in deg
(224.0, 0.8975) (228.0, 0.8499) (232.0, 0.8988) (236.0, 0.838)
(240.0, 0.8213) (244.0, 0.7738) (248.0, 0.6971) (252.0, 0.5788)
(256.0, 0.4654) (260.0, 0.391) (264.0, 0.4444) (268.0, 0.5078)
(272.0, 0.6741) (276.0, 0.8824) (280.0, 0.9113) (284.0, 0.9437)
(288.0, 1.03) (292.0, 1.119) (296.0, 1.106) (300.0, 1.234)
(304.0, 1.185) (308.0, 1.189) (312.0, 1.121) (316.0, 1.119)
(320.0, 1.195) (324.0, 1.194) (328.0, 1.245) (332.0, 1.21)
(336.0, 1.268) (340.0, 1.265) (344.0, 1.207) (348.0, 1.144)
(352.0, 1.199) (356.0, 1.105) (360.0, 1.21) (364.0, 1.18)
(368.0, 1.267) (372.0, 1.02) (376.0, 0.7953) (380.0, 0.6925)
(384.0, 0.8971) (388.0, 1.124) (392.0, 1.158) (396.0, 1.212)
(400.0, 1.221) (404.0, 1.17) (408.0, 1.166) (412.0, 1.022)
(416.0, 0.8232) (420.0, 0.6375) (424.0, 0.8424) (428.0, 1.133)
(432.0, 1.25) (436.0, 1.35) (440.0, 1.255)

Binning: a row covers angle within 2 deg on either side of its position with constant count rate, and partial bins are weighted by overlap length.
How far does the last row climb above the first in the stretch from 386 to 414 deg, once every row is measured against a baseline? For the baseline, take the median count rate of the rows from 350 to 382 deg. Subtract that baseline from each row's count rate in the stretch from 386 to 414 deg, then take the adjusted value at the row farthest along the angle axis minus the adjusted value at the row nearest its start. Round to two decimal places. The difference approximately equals -0.10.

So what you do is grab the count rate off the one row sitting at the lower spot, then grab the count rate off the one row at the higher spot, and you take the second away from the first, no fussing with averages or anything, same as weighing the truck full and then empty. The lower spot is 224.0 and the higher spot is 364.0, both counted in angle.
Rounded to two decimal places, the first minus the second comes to -0.28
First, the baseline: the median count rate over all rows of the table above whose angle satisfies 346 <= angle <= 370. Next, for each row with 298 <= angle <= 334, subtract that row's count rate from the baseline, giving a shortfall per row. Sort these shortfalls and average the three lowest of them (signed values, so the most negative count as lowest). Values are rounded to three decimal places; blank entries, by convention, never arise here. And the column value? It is -0.040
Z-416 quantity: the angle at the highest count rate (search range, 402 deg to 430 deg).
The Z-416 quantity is 404.0 deg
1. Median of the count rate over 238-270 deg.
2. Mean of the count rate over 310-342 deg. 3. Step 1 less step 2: -0.66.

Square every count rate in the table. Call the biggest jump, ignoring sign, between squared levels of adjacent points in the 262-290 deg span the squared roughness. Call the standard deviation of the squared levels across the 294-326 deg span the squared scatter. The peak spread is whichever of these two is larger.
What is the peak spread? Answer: 0.32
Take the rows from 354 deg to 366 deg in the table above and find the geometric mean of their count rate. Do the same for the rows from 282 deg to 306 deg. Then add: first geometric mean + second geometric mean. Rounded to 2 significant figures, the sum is 2.3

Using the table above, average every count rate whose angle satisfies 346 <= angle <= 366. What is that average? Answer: 1.17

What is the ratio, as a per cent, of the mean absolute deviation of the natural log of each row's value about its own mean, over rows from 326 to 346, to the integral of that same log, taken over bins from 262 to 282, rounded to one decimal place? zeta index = -0.2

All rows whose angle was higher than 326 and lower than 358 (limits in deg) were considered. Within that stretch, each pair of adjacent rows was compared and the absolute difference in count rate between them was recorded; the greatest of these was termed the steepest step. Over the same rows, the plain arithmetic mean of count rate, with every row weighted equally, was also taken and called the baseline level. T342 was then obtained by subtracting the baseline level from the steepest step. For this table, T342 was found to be -1.1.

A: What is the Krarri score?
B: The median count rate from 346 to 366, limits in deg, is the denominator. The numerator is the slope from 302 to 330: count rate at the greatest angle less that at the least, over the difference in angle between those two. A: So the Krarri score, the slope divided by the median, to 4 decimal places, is 0.0021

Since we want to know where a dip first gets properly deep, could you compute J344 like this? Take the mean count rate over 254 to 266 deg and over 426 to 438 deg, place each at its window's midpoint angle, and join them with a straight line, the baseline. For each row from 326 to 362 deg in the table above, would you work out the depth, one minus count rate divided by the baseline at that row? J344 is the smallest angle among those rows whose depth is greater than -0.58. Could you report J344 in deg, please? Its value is 332.0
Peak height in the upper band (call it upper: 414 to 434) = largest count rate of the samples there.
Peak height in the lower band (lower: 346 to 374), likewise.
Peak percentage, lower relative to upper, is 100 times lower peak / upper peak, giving 101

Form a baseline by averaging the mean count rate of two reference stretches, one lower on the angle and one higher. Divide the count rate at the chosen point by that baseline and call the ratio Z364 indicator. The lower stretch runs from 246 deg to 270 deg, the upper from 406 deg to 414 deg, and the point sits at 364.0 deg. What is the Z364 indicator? 1.5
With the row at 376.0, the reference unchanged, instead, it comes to 1.0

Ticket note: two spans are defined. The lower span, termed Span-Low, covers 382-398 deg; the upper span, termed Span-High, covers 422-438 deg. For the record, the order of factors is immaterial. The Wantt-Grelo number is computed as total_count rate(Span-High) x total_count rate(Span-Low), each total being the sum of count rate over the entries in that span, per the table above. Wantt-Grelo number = 20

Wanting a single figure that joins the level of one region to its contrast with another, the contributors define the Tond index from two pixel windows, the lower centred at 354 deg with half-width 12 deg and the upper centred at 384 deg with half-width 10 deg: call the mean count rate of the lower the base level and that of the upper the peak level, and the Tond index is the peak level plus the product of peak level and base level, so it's 2.0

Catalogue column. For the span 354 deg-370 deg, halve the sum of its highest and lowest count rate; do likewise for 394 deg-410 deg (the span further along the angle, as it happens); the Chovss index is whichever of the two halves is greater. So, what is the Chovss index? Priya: 1.19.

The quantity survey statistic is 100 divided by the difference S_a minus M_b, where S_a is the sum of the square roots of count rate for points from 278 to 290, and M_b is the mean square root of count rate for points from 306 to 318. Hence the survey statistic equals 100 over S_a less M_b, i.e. 53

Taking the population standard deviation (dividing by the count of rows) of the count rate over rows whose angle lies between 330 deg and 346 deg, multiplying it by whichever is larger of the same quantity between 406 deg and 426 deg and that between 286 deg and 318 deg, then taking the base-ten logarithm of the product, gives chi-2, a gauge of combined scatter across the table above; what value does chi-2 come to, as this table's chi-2 -2.3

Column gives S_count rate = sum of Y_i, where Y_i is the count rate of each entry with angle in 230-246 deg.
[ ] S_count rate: 3.3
